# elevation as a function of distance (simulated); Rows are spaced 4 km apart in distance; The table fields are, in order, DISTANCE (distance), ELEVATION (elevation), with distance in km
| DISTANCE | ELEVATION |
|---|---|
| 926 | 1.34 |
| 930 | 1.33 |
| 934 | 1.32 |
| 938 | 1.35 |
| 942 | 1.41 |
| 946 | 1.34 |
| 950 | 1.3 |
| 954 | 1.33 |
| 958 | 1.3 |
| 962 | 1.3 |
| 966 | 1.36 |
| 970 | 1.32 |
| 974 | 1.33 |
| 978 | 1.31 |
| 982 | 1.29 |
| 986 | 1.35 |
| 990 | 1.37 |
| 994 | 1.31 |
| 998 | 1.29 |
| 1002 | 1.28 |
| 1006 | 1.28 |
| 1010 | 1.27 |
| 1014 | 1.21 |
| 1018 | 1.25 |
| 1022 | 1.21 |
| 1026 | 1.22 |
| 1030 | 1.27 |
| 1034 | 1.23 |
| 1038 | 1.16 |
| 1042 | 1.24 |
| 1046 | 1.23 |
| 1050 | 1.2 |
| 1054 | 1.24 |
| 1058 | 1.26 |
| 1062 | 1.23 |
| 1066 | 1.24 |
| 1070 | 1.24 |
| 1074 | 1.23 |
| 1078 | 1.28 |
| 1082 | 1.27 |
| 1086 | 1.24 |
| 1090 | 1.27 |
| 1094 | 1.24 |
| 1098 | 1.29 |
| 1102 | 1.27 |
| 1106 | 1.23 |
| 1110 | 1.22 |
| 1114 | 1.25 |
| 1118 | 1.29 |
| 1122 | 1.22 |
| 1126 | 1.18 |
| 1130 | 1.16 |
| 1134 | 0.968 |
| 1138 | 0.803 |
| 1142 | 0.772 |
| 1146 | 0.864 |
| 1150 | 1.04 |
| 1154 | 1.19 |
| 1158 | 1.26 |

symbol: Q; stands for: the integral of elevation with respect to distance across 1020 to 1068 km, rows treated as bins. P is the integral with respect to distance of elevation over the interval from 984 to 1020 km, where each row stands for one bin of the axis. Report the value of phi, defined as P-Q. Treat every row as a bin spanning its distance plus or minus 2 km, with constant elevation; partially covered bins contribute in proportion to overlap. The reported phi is -12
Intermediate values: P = 46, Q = 59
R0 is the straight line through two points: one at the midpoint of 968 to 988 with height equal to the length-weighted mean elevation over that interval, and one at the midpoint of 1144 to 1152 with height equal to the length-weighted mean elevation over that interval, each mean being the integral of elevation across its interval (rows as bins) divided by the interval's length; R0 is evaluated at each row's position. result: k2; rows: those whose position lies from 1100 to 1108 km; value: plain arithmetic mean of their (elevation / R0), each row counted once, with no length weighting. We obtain 1.19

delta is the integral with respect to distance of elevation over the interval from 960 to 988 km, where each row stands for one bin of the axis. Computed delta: 37.0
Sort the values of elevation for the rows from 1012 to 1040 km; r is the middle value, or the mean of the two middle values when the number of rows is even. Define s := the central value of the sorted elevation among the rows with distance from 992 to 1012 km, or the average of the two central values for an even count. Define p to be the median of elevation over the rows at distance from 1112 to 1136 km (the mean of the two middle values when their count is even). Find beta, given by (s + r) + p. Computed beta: 3.70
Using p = 1.20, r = 1.22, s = 1.28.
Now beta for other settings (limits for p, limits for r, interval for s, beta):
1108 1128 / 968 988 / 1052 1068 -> 3.78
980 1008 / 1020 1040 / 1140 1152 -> 3.37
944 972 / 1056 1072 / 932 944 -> 3.91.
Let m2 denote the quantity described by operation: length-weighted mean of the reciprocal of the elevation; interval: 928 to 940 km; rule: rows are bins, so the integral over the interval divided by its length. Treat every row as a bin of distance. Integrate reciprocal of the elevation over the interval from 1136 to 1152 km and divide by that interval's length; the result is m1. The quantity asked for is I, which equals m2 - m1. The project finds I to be -0.41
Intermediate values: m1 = 1.16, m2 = 0.750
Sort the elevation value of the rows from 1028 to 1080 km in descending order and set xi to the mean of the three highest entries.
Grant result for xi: 1.27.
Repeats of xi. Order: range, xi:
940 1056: 1.38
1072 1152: 1.29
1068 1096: 1.27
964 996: 1.36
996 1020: 1.28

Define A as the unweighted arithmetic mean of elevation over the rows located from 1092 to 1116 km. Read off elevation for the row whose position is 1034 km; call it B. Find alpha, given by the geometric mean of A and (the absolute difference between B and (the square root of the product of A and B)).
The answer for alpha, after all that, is 0.112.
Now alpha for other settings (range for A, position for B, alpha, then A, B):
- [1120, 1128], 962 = 0.247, 1.200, 1.3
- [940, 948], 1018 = 0.290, 1.375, 1.25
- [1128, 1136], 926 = 0.394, 1.064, 1.34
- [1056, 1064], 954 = 0.232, 1.245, 1.33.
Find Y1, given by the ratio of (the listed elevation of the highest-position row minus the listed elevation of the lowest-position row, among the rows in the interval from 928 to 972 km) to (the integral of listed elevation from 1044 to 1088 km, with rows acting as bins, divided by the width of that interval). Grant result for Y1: -0.01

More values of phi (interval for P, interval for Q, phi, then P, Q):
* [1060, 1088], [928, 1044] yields -115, 35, 150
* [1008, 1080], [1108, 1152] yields 42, 89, 47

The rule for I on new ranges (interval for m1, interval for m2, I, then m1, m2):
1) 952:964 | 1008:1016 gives 0.04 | 0.76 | 0.807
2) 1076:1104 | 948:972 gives -0.03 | 0.79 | 0.759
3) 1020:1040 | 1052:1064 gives -0.02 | 0.82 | 0.804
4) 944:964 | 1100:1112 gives 0.05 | 0.76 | 0.807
